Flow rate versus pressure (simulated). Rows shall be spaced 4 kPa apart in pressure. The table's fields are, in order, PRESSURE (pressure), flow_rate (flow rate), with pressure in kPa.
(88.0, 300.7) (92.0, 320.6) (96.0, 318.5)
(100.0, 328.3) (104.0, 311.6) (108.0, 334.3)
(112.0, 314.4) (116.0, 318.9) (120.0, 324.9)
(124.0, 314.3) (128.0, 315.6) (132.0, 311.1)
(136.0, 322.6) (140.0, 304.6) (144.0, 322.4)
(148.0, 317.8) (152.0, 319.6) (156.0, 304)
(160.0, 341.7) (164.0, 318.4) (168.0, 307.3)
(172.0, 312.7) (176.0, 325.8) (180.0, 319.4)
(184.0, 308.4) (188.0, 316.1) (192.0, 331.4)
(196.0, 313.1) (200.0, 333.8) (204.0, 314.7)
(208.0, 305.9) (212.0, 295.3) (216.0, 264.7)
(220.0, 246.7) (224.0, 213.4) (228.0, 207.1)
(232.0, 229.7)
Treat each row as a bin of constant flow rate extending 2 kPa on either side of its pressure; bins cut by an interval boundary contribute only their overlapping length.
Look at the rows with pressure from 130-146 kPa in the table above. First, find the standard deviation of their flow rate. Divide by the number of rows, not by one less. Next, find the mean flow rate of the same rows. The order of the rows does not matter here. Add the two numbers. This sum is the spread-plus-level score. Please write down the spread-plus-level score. 323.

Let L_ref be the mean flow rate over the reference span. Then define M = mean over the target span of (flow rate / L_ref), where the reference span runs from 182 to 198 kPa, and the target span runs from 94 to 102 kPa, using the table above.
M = 1.019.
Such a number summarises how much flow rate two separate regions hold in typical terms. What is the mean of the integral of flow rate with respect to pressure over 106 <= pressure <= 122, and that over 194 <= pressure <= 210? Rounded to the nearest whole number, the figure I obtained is 5120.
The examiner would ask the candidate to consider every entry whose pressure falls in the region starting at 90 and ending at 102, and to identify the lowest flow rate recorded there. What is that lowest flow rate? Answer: 318.5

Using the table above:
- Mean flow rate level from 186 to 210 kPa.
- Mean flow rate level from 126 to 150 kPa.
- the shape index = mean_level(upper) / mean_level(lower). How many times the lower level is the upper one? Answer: 1.01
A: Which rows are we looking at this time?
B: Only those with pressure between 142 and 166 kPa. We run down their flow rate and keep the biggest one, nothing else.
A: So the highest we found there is 341.7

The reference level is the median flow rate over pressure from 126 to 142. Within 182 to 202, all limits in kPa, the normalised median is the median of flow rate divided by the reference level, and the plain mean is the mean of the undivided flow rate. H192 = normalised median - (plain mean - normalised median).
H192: -319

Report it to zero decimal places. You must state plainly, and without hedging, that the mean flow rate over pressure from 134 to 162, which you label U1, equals 319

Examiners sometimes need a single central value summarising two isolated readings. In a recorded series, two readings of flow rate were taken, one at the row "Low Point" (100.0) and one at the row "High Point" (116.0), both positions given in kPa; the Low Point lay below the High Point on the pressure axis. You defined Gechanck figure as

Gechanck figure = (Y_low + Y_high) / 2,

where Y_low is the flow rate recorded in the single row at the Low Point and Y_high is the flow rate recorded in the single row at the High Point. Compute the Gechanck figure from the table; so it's 324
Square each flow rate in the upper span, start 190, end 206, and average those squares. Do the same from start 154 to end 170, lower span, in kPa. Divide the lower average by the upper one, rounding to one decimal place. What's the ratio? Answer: 1.0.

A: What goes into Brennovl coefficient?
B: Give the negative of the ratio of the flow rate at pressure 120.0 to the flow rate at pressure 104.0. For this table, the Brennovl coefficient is -1.04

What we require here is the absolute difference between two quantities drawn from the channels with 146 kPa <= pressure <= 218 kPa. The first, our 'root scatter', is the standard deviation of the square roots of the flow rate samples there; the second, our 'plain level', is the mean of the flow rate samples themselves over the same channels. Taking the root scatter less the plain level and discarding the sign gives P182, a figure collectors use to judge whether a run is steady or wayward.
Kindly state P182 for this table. 313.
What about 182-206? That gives 319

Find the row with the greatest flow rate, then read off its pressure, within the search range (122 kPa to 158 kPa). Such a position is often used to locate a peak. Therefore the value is 136.0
